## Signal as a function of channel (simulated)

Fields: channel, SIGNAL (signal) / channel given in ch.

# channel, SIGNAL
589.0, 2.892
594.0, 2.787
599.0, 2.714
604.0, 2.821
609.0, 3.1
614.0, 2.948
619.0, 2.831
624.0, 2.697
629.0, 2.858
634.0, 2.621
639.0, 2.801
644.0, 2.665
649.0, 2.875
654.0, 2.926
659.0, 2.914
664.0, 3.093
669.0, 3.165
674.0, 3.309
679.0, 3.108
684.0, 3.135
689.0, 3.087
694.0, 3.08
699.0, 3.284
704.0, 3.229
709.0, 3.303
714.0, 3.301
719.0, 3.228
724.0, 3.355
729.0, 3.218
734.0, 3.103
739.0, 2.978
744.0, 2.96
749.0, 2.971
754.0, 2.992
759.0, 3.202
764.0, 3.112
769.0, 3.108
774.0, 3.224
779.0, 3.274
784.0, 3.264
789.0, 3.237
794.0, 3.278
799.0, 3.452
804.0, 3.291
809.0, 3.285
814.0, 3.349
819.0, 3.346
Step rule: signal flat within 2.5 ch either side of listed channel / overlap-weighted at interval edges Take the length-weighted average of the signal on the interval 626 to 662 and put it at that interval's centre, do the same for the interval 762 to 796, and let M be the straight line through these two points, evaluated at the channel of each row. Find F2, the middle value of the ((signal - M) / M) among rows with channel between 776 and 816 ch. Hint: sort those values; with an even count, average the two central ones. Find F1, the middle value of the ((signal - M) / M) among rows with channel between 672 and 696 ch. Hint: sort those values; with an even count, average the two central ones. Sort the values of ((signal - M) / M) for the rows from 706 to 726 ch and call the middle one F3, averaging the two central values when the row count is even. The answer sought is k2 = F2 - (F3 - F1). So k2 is -0.02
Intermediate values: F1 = 0.07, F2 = 0.01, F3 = 0.096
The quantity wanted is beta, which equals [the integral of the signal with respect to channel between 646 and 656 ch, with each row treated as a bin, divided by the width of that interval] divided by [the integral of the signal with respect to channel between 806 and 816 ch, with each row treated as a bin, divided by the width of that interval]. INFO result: 0.87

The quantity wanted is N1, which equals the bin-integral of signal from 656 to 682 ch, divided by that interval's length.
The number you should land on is 3.11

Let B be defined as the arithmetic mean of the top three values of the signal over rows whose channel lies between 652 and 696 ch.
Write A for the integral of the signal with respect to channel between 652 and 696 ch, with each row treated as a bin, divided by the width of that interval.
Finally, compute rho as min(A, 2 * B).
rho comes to 3.09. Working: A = 3.09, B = 3.20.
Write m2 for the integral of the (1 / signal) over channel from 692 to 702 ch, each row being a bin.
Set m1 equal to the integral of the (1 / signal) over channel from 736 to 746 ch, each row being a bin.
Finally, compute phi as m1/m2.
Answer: 1.07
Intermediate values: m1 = 3.36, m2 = 3.14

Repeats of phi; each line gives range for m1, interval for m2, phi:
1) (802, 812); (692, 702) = 0.97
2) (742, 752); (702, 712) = 1.10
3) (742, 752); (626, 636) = 0.92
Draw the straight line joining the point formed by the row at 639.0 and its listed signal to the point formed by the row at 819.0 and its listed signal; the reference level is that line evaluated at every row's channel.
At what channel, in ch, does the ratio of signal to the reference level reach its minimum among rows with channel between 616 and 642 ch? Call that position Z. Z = 634.0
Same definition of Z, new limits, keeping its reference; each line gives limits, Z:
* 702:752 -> 749.0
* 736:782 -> 749.0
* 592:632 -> 624.0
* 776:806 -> 789.0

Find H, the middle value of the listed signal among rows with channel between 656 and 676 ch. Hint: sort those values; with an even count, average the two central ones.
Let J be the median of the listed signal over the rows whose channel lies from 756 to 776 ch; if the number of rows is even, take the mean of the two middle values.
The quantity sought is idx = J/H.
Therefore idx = 1.01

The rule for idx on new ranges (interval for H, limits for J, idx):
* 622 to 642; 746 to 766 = 1.11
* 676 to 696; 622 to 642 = 0.89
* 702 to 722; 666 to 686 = 0.96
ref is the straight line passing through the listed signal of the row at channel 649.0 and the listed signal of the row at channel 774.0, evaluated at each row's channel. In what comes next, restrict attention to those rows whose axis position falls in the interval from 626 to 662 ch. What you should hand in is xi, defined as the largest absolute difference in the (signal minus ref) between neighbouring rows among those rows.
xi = 0.25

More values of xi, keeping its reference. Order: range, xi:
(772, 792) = 0.04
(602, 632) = 0.27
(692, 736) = 0.19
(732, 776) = 0.20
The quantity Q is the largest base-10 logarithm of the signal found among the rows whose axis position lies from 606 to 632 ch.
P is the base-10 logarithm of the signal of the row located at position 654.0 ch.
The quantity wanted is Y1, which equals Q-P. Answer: 0.03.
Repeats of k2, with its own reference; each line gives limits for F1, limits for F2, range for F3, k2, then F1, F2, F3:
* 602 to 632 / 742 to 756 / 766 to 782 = -0.01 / 0.04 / -0.05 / 0.008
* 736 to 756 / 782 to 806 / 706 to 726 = -0.14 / -0.05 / 0.01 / 0.096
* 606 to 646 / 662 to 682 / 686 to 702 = 0.06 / 0.02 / 0.09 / 0.048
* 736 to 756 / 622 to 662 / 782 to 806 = -0.04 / -0.05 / 0.01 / 0.006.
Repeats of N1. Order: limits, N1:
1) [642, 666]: 2.90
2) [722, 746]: 3.12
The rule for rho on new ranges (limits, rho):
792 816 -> 3.33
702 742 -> 3.21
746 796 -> 3.16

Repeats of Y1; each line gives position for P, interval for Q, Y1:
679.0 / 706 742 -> 0.03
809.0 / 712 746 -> 0.01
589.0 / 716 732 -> 0.06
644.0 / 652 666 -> 0.06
